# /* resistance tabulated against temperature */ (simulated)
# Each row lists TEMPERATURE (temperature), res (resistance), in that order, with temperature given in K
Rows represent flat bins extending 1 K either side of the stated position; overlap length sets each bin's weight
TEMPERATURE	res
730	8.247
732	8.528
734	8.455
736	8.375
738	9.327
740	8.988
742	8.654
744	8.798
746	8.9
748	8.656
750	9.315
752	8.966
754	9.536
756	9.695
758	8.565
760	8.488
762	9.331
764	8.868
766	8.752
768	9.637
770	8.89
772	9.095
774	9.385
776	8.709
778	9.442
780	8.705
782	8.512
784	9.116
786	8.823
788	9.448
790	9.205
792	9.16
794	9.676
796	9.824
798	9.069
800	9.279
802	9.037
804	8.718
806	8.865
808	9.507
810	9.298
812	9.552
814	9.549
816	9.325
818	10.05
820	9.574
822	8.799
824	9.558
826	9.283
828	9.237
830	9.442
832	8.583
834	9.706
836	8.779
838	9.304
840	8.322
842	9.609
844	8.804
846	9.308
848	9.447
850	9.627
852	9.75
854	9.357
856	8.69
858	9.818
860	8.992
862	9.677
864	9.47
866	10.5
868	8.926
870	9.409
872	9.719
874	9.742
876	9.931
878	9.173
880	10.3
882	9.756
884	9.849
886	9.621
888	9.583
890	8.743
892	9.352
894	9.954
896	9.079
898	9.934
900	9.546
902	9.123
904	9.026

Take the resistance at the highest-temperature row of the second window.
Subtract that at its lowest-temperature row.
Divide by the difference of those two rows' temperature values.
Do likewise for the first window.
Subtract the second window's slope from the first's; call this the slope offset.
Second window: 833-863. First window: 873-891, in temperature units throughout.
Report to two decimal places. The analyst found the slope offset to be -0.06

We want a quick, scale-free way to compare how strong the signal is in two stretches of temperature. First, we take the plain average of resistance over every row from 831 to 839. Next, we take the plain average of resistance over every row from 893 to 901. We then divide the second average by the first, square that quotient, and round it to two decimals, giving 1.12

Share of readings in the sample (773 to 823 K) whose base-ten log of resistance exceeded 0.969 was 0.44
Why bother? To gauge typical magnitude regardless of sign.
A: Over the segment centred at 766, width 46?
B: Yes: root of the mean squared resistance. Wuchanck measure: 9.03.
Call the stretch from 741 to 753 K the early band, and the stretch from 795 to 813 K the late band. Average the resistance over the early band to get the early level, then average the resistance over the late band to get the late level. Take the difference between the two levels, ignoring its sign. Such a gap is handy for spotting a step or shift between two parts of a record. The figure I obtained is 0.36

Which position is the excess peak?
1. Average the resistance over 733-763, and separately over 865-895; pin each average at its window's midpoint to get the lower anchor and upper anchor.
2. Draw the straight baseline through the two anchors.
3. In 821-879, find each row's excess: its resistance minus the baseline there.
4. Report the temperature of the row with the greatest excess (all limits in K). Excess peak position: 866 K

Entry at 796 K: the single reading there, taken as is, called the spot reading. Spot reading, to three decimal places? 9.824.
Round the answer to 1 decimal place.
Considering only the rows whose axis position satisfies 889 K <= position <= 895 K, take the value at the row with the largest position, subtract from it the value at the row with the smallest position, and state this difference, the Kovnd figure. 1.2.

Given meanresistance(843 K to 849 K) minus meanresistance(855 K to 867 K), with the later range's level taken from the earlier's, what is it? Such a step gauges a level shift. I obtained -0.34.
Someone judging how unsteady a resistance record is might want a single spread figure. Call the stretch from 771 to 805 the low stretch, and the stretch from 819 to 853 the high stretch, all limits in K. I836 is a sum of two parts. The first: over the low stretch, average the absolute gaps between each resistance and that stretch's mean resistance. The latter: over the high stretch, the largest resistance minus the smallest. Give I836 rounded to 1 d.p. 1.7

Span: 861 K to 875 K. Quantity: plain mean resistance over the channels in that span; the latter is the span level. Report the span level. 9.6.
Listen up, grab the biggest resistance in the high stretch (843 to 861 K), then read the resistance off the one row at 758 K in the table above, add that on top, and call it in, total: 18.4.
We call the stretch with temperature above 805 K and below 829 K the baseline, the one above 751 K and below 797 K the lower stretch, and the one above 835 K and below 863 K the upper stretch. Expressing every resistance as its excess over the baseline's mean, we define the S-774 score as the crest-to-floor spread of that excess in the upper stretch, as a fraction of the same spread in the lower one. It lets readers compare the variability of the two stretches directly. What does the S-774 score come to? 1.1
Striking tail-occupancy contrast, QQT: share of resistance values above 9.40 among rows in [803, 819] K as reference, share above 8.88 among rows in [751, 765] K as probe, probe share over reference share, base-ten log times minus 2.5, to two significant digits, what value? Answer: -0.14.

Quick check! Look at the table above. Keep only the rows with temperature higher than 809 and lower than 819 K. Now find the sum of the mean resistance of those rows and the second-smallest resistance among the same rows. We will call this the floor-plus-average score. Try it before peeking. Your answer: 18.9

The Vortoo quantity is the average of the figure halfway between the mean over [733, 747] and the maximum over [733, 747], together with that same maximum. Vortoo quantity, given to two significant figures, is 9.2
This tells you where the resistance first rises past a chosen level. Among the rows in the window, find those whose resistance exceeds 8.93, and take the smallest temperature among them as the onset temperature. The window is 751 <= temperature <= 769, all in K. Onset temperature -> 752 K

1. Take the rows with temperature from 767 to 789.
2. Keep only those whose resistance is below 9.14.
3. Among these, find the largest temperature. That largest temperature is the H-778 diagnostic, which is 786 K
